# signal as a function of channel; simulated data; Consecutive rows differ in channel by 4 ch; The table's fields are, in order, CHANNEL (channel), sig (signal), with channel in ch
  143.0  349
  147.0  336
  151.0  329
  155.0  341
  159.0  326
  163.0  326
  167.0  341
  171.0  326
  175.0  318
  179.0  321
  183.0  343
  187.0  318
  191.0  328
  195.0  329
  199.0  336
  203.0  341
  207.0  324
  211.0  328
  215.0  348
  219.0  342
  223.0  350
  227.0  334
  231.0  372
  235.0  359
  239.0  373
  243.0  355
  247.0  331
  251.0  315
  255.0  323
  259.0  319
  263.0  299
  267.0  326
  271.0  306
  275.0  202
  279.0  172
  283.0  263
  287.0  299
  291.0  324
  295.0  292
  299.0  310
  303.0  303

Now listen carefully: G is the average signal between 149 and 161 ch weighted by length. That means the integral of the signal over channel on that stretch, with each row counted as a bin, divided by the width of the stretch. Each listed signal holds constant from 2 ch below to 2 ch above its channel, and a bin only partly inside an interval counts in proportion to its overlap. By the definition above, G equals 332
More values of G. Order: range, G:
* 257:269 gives 315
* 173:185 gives 327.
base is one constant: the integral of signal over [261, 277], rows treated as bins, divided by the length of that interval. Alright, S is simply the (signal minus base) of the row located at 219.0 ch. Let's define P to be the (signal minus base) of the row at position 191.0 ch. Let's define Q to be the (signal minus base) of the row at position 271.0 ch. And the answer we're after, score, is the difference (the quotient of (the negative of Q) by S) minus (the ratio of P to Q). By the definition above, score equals -2.4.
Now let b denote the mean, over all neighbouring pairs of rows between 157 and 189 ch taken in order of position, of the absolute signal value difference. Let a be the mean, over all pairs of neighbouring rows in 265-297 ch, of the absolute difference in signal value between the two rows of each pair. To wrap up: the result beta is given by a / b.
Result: 3.8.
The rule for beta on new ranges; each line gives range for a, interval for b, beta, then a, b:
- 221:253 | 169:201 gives 1.8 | 20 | 11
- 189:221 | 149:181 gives 0.9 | 9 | 10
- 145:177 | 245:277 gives 0.4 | 10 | 28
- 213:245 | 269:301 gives 0.3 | 16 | 48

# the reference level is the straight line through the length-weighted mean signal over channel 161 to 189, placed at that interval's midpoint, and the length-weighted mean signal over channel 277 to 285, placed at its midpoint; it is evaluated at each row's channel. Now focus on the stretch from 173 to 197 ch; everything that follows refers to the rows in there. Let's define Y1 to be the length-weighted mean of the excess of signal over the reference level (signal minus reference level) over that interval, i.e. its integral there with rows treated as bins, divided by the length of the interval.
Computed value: 9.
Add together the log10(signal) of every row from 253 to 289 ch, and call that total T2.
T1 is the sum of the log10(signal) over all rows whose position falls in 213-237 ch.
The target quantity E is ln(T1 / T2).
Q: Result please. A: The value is -0.36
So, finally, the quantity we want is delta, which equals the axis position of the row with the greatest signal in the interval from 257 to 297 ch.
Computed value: 267.0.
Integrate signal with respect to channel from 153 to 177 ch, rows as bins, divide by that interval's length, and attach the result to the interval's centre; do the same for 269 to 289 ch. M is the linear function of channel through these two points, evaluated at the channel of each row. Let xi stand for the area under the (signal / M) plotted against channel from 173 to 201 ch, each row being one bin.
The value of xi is 29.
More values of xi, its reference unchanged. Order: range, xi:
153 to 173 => 20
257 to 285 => 30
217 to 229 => 14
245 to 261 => 19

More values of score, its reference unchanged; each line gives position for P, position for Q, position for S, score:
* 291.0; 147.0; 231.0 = -1.4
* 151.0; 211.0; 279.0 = -0.6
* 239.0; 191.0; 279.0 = -1.6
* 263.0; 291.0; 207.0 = -1.4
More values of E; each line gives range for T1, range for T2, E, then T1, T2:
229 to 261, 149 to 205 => -0.55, 20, 35.3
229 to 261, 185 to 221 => -0.11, 20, 22.7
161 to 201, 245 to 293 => -0.16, 25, 29.5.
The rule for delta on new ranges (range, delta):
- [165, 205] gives 183.0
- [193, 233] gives 231.0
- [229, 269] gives 239.0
